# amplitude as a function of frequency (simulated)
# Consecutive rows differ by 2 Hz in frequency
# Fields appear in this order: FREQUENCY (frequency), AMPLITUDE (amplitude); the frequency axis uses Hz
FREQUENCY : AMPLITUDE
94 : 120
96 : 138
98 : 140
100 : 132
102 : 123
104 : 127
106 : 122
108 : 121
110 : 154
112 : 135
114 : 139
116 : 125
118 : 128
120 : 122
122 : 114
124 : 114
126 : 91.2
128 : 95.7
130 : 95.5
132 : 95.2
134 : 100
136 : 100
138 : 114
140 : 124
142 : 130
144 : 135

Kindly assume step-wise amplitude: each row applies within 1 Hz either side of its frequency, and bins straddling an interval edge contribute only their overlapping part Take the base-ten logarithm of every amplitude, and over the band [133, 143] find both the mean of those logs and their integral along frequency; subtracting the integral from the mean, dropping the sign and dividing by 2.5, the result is 7.4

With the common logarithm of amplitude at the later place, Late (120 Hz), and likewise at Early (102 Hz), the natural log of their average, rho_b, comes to 0.736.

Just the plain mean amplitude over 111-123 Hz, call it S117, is 127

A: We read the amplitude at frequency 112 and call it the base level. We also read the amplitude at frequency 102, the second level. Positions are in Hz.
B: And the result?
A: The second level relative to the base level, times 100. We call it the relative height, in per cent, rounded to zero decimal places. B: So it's 91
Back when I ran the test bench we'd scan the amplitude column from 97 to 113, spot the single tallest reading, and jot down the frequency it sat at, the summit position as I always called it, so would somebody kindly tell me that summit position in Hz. 110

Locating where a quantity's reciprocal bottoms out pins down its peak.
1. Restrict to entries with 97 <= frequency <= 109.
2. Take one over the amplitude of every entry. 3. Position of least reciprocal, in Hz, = 98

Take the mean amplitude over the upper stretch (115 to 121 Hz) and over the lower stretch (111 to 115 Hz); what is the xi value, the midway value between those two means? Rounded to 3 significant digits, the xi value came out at 131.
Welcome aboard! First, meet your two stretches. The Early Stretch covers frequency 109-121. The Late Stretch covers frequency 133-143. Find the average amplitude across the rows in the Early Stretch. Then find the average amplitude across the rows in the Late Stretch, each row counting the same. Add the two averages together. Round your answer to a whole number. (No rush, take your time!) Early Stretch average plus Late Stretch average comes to 247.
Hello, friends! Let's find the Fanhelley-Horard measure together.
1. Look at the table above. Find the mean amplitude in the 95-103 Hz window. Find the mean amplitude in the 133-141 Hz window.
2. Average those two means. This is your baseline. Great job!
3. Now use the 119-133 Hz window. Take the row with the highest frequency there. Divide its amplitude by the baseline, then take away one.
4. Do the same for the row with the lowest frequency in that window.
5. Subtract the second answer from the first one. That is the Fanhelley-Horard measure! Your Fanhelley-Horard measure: -0.22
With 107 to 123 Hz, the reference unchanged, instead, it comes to -0.06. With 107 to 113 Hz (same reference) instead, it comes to 0.12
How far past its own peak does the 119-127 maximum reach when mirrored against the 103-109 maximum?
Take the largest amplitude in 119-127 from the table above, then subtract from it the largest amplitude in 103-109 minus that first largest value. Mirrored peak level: 117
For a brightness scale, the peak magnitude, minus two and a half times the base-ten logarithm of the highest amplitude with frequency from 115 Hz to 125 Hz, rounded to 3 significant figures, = -5.27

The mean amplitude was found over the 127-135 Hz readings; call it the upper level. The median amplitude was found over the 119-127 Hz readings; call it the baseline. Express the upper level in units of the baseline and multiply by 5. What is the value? 4.2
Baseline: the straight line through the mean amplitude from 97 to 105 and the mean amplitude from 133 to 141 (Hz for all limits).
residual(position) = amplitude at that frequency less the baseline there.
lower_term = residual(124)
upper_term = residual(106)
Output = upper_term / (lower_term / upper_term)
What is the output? -10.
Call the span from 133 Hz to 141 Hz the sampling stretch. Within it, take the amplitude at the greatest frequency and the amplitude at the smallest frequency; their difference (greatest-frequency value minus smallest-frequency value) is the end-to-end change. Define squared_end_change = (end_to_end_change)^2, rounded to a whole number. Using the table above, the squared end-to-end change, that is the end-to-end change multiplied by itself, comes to 576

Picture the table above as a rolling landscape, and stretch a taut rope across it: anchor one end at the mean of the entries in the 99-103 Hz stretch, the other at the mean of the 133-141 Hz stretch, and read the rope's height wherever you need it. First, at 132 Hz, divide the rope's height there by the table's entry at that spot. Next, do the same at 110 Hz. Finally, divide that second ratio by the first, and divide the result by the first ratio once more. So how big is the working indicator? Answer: 0.58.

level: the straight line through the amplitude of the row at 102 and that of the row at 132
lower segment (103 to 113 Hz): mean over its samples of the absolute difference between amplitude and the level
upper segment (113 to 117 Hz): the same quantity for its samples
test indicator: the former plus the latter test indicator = 35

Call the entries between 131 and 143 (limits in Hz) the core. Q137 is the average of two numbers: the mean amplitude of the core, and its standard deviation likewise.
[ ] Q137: 62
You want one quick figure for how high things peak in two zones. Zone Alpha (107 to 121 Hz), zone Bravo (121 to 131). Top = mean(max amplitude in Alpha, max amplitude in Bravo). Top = 134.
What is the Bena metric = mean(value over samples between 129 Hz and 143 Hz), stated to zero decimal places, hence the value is 108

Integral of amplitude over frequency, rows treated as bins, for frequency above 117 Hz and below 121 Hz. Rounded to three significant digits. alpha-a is 500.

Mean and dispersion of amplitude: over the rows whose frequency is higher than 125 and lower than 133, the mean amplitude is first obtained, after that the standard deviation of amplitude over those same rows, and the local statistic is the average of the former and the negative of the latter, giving 46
